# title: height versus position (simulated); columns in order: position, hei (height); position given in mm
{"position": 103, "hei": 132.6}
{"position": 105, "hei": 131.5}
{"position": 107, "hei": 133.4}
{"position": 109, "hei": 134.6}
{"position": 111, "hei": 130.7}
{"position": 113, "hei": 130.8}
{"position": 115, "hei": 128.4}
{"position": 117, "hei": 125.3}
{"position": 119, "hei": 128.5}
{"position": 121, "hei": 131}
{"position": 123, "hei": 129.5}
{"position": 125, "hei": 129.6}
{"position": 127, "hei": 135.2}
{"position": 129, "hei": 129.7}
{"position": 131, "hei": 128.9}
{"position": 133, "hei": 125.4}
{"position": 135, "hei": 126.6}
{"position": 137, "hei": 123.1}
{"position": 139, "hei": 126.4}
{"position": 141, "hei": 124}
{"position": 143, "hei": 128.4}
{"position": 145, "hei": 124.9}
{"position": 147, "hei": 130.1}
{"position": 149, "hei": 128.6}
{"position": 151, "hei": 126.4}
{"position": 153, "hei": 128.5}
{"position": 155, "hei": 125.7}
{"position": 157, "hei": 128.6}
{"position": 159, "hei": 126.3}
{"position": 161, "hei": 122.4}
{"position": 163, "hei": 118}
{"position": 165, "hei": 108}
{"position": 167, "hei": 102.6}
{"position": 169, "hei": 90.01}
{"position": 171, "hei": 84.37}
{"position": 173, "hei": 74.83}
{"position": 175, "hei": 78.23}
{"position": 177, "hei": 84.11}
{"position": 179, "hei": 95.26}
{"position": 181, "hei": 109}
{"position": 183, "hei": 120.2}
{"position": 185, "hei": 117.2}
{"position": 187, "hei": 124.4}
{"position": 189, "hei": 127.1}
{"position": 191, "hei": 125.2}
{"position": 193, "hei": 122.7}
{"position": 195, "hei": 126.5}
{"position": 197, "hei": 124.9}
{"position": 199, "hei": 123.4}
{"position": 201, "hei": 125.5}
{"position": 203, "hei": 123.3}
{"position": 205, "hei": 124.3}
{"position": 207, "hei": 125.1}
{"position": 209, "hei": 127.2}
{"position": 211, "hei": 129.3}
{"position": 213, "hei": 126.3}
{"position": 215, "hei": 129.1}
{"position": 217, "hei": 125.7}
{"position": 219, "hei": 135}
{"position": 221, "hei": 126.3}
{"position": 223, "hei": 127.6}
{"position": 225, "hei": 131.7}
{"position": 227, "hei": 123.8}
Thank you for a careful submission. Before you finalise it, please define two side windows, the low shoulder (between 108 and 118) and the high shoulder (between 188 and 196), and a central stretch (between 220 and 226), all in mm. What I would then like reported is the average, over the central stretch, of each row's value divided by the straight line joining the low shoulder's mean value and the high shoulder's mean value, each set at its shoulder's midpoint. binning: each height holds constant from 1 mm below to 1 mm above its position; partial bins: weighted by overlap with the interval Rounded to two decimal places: 1.04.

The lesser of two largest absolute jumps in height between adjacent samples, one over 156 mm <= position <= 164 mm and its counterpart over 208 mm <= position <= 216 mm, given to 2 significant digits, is 3.0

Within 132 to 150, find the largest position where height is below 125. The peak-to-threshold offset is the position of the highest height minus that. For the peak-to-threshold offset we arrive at 2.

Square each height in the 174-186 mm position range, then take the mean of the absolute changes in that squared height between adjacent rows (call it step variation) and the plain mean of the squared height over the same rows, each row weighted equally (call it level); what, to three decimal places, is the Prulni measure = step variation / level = 0.174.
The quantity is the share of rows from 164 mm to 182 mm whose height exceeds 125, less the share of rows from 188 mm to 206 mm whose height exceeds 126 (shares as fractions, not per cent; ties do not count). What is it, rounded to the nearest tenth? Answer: -0.2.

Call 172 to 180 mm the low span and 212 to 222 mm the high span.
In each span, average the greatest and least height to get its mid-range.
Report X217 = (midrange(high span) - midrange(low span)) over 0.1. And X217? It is 453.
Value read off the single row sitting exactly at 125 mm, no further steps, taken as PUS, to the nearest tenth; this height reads 129.6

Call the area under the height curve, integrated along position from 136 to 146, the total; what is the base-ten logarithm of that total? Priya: 3.10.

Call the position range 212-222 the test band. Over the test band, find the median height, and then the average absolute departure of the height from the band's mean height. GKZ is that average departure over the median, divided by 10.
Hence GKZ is 0.0023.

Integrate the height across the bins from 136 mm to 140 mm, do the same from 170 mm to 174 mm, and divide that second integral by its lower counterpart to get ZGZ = 0.64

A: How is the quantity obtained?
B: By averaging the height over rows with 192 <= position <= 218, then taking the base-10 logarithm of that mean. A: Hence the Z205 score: 2.10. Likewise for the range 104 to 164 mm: 2.11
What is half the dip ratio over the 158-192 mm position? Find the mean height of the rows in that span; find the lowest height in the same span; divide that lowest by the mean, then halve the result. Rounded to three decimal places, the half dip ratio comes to 0.352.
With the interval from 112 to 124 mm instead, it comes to 0.486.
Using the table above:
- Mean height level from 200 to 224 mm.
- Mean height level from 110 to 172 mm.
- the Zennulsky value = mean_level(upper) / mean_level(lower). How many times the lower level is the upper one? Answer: 1.03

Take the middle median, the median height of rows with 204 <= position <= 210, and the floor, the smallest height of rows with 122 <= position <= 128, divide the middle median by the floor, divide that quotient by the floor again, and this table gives 0.0075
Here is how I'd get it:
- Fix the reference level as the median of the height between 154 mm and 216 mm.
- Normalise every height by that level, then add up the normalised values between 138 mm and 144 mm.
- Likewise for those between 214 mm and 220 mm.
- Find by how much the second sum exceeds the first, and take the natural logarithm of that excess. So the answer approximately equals -2.42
